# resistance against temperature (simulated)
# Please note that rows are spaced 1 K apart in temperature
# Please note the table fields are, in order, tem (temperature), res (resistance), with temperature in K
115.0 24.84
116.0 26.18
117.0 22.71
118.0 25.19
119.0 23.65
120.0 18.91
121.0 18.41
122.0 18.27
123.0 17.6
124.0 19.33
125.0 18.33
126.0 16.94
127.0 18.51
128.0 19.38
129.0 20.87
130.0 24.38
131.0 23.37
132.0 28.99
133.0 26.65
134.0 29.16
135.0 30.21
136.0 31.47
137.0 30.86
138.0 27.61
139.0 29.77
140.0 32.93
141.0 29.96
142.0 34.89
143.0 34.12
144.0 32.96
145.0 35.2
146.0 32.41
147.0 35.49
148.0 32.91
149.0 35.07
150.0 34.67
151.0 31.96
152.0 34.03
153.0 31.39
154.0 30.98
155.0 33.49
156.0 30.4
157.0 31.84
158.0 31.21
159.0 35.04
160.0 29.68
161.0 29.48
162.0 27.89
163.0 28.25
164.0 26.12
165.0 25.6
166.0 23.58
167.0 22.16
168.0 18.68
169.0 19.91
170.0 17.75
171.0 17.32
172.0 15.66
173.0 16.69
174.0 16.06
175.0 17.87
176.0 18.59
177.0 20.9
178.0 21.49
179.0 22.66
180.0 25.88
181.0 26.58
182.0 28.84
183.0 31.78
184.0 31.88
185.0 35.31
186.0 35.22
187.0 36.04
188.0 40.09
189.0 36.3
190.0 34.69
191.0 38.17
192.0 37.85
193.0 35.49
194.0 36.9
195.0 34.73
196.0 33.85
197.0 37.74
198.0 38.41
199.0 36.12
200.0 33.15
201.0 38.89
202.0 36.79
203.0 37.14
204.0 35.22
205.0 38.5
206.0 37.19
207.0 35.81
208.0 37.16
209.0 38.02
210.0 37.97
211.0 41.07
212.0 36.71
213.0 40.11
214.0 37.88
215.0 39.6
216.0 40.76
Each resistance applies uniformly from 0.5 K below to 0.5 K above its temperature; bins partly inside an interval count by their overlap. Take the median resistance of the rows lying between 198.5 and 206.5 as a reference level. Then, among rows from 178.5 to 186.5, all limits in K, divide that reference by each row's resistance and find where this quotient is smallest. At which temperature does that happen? 185.0 K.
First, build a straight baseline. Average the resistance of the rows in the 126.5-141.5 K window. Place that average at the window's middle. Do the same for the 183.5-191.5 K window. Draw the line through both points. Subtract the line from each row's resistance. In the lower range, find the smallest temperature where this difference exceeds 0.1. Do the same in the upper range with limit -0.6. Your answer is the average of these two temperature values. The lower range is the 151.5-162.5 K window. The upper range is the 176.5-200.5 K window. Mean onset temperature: 168.5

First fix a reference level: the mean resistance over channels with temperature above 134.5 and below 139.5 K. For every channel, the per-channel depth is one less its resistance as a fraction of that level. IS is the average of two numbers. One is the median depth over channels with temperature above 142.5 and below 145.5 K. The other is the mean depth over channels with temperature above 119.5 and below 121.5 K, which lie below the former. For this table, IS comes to 0.12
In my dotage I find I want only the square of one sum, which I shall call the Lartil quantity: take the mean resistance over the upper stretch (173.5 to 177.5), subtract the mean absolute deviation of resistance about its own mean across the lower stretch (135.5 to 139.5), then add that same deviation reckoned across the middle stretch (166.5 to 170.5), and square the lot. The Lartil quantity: 343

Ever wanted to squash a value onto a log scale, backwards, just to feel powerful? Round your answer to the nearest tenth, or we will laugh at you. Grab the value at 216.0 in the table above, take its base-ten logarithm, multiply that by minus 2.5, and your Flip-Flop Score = -4.0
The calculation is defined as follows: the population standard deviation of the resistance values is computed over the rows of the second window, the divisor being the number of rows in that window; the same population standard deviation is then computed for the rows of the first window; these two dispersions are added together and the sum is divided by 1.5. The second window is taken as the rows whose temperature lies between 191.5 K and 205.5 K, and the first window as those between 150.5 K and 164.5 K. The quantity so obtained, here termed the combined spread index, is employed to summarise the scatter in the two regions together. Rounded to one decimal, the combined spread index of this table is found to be 2.7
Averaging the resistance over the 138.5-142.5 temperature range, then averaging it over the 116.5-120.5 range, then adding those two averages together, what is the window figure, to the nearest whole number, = 55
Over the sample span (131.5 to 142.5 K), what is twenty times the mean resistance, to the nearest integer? 605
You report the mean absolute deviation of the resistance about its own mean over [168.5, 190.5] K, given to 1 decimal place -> 7.2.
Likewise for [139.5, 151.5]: 1.4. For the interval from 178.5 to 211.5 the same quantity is 2.9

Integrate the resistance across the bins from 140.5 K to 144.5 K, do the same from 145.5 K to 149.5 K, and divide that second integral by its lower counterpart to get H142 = 1.03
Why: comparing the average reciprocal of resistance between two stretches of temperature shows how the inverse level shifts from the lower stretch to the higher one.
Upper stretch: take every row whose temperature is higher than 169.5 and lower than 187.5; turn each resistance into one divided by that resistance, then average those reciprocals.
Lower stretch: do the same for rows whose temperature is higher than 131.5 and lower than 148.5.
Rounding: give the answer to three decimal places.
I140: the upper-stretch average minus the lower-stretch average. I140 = 0.013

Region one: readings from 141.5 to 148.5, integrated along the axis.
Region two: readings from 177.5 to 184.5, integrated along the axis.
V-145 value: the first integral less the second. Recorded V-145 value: 49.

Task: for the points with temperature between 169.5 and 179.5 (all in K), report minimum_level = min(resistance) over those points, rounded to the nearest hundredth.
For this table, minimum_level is 15.66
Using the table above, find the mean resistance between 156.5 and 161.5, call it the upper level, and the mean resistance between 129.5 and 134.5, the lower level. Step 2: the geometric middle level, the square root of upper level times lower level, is 28.9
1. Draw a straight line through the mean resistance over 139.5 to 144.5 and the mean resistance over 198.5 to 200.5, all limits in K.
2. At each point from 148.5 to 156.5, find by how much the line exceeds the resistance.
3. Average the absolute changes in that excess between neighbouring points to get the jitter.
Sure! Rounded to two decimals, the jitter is 1.99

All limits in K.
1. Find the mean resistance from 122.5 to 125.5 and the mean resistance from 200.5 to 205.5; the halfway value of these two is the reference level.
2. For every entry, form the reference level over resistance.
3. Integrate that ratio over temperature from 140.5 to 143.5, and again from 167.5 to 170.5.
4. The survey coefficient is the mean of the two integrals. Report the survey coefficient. 3.50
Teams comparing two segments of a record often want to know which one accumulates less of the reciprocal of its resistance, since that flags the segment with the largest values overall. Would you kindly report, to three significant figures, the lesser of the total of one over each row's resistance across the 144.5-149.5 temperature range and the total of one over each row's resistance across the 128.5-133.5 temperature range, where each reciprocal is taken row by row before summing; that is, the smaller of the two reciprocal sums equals 0.146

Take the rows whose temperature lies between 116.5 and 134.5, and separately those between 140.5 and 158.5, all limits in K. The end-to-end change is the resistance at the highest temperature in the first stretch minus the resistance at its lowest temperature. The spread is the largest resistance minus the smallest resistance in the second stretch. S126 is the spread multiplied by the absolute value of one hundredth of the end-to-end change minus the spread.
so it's 30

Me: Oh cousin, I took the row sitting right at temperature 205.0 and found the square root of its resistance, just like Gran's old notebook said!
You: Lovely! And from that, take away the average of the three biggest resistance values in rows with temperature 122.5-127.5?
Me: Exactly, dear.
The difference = -13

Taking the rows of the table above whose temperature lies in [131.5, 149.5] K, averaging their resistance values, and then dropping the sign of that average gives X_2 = 32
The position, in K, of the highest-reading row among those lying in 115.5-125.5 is 116.0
